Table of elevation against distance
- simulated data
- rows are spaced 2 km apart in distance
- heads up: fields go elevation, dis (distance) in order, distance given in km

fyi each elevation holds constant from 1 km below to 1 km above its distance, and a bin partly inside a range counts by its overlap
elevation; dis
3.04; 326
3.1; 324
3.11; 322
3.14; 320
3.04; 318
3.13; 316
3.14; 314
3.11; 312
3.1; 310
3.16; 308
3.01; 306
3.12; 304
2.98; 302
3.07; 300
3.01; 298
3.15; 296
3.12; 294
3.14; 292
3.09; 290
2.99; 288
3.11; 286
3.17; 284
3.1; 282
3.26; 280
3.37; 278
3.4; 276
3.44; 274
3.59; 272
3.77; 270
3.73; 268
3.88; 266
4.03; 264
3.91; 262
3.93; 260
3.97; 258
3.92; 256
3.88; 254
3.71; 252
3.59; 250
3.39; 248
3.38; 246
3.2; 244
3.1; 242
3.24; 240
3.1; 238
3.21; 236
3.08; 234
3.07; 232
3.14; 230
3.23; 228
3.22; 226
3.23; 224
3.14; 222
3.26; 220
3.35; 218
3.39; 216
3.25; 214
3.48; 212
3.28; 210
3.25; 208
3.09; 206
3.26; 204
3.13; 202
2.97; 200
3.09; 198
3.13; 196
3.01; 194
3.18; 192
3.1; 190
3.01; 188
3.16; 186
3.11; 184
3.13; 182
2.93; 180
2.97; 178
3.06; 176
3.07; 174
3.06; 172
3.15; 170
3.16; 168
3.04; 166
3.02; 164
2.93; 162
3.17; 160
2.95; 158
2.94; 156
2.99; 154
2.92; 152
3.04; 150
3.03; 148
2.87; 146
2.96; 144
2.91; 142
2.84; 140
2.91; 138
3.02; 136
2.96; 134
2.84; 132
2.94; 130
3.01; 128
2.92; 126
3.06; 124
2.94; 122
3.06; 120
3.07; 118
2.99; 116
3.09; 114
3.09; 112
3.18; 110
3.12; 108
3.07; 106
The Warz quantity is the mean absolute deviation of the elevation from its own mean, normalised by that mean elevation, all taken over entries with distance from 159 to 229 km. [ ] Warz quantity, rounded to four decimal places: 0.0314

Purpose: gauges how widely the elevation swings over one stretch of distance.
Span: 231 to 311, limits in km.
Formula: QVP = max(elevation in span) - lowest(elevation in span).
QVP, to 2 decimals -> 1.05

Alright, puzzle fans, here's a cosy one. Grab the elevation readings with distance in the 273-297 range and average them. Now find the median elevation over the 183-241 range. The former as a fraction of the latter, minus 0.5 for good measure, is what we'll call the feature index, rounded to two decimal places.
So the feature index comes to 0.51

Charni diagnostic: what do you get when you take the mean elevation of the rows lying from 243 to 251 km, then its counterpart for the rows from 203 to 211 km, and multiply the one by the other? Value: 10.9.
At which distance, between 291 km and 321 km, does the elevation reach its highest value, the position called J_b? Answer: 308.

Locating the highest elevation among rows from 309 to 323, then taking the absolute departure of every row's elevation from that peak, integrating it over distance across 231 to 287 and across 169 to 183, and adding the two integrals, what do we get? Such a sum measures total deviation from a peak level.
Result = 22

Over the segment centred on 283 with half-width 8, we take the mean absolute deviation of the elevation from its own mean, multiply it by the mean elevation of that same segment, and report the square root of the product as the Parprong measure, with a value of 0.613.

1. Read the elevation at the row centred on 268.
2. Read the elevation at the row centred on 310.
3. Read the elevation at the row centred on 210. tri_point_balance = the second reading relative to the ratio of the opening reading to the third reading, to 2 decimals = 2.73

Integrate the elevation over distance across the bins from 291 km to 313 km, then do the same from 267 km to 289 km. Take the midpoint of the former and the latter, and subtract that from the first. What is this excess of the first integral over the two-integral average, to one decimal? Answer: -3.0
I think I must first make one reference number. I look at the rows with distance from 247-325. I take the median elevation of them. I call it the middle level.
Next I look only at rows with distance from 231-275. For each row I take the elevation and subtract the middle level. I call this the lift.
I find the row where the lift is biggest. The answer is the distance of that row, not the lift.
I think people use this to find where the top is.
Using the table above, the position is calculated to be 264 km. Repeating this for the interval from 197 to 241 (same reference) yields 212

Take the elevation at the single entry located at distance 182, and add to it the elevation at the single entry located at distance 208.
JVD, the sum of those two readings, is 6.4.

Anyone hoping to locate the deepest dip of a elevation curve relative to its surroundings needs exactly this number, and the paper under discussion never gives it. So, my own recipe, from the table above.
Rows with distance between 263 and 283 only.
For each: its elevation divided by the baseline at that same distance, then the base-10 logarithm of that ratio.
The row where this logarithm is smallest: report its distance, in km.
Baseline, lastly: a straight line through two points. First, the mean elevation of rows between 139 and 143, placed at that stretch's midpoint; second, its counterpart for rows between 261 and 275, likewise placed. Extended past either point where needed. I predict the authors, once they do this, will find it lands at 282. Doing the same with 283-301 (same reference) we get 298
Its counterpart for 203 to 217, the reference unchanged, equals 206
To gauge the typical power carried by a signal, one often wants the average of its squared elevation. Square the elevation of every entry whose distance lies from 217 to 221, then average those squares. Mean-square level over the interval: 10.9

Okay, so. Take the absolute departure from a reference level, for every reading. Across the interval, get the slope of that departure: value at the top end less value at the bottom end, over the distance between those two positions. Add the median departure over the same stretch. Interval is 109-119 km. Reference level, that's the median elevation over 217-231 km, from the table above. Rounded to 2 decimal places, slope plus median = 0.15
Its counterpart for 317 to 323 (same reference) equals 0.10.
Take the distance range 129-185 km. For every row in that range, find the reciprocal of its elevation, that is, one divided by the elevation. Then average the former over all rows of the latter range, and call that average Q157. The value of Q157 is 0.334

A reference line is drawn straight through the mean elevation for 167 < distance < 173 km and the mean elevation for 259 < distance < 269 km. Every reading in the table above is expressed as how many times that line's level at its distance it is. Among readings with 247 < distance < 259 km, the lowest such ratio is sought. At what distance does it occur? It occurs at 248 km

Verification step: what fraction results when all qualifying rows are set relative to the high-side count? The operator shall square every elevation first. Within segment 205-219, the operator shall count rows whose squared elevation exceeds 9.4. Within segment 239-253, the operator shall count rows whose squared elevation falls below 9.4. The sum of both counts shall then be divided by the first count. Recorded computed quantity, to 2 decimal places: 1.00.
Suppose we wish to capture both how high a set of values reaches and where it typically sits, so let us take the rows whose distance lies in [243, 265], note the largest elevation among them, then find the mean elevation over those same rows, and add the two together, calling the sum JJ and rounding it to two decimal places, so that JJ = 7.75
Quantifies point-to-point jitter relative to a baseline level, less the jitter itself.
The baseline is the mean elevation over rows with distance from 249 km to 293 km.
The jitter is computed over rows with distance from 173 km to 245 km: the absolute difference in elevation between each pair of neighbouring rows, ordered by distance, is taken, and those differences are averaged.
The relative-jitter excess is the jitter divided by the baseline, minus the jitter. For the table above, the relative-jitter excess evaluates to -0.073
